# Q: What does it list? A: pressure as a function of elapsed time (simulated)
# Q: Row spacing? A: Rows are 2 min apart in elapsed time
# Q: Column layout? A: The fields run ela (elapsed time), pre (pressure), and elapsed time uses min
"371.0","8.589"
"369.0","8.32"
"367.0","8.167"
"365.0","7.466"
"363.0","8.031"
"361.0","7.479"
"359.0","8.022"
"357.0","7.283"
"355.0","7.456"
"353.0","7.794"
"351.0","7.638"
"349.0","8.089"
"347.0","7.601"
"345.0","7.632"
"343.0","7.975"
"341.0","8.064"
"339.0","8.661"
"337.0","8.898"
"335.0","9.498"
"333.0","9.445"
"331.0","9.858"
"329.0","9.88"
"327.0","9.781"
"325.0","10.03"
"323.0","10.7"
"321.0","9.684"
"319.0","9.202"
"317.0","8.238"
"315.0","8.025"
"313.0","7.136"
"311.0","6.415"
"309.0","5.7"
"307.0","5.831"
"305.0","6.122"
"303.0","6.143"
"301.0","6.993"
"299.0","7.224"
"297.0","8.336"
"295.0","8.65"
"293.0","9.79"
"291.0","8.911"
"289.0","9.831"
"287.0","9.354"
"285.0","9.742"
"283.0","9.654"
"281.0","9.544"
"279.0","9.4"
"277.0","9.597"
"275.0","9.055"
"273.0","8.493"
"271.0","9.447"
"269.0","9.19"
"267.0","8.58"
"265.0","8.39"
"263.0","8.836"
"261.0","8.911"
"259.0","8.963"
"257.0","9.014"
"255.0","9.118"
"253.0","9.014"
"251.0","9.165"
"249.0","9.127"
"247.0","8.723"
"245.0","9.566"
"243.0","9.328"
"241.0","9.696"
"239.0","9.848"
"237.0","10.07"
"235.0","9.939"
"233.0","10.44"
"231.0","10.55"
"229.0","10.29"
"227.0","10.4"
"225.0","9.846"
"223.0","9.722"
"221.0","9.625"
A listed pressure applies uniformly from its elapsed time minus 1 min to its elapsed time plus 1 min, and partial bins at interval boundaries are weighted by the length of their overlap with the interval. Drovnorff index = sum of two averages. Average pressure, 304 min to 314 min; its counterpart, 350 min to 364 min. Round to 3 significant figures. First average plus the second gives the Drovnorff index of 13.9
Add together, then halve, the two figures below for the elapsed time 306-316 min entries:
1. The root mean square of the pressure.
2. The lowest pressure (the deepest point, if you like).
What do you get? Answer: 6.2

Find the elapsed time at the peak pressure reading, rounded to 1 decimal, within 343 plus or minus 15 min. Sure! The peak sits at 329.0 min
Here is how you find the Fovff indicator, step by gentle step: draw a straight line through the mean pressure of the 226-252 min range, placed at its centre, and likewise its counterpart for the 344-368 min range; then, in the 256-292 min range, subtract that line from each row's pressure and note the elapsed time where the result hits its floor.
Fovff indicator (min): 265.0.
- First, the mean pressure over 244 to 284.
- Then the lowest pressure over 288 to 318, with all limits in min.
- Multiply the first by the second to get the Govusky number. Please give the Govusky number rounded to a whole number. 52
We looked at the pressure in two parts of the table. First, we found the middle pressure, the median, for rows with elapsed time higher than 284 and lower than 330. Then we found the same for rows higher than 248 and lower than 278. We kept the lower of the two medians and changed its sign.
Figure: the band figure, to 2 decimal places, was -8.65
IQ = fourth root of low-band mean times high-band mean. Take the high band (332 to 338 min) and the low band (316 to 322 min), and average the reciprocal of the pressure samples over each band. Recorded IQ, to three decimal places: 0.331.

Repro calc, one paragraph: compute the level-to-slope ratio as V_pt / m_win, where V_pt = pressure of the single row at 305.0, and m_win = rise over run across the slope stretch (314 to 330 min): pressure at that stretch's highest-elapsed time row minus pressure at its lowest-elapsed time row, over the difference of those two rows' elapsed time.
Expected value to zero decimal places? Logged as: 46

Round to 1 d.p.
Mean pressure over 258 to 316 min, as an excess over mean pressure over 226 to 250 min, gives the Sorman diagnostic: -1.5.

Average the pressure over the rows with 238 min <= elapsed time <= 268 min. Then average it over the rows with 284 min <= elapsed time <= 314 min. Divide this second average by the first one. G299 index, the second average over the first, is 0.85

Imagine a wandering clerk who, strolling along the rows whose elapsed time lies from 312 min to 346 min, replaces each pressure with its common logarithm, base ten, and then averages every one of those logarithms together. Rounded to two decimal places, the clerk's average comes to 0.95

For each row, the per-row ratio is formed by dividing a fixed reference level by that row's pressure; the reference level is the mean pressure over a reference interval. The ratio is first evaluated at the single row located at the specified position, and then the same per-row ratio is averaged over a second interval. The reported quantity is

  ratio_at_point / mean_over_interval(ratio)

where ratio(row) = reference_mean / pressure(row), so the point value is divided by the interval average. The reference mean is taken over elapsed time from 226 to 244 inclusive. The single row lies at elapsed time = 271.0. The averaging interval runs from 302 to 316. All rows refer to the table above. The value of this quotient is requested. 0.68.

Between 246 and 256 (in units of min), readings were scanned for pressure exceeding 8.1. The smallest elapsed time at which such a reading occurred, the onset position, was 247.0 min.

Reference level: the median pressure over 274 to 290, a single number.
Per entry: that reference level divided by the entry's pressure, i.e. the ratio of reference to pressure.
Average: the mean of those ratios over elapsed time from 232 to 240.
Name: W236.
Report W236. 0.95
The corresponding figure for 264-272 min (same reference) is 1.08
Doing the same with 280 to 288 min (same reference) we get 1.00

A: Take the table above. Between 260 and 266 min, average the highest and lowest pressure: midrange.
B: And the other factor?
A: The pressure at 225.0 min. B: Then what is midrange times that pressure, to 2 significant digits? 85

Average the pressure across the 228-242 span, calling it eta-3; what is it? 10.1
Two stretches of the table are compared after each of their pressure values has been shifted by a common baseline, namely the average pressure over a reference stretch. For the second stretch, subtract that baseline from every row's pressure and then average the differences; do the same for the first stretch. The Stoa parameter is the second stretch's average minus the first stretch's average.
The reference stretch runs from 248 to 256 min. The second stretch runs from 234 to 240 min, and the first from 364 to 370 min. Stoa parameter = 2.0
